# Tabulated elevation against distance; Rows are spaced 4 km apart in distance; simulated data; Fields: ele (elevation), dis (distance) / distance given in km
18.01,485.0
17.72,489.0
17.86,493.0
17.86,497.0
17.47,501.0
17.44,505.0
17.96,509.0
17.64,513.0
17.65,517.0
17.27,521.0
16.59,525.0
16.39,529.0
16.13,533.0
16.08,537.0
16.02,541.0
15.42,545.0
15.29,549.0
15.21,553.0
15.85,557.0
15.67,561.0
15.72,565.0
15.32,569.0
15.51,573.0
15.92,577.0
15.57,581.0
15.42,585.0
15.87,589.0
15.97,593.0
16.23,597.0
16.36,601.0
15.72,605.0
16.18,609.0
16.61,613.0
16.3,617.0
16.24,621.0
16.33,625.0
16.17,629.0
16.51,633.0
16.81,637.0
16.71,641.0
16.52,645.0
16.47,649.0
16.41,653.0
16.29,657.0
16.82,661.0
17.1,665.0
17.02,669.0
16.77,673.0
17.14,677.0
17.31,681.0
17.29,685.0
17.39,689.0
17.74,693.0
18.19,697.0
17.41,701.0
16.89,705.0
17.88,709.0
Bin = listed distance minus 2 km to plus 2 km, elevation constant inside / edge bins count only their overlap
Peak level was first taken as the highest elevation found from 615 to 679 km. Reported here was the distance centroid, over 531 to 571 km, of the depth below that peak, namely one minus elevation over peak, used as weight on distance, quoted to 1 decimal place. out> 552.4 km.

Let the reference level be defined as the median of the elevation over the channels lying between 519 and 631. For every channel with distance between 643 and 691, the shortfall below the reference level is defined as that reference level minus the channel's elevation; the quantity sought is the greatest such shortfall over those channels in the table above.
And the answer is -0.3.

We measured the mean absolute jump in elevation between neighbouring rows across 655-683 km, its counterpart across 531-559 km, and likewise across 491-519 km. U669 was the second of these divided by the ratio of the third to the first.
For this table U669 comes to 0.34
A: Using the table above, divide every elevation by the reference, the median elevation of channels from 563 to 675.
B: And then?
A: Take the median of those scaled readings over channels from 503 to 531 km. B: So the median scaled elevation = 1.07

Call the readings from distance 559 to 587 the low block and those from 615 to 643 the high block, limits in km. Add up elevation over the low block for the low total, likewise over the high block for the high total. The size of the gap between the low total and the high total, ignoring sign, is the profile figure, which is 5.9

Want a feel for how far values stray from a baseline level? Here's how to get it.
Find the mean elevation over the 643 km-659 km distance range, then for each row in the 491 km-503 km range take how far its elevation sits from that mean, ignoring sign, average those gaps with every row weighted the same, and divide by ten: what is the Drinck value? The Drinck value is 0.13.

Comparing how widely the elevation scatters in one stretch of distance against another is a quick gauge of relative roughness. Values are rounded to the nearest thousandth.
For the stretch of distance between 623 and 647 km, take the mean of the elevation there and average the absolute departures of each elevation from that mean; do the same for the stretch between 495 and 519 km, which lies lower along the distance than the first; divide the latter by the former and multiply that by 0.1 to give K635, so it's 0.093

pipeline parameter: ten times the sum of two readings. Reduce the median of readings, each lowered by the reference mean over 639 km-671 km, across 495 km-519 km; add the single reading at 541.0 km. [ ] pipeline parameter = 170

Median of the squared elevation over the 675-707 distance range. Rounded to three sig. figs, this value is 301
